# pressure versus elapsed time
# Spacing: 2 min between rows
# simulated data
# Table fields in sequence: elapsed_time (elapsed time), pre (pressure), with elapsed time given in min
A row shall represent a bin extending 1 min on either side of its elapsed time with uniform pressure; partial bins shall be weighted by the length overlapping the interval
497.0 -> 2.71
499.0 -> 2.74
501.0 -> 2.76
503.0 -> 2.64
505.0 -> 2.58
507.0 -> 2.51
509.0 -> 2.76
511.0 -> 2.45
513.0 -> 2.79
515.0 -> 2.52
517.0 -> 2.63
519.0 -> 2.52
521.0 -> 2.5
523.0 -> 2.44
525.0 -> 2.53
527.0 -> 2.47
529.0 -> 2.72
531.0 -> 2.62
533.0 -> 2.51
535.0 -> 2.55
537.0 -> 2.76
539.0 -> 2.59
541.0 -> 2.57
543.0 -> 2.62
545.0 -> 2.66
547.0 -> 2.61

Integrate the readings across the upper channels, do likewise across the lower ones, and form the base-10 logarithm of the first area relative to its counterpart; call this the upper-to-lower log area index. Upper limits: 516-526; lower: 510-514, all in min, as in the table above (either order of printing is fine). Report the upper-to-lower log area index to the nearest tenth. 0.4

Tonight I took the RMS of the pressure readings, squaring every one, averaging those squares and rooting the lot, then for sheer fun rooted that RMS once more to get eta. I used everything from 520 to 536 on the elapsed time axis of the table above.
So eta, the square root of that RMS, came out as 1.59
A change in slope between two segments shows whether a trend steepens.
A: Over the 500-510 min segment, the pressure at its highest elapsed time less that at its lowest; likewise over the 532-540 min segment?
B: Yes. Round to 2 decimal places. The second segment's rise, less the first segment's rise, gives 0.08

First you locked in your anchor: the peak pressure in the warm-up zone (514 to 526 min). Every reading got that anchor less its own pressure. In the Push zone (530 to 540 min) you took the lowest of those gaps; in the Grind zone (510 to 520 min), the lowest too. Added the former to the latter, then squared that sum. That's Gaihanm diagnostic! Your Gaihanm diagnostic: 0.08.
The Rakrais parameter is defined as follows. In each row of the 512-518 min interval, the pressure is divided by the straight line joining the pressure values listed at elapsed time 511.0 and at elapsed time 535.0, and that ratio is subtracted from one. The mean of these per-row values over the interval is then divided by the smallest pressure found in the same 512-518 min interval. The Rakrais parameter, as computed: -0.029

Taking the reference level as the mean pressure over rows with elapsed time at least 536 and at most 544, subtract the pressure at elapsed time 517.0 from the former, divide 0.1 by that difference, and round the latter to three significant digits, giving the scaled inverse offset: 20.0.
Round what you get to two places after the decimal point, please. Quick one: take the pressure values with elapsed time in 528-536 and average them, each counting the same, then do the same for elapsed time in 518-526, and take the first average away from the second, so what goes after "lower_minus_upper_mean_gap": -0.10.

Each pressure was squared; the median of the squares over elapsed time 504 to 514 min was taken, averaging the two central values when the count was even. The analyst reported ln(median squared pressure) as 1.90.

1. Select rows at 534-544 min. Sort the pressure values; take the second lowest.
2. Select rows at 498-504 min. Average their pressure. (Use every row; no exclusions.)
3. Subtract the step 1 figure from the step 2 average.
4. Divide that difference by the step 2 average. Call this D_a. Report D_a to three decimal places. 0.053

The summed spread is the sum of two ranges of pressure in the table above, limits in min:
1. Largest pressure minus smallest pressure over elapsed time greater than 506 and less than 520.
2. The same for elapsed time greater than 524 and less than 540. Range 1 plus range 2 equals 0.63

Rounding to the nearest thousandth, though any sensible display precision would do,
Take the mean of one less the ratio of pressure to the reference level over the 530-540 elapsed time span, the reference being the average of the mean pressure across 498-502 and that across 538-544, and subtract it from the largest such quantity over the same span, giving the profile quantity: 0.036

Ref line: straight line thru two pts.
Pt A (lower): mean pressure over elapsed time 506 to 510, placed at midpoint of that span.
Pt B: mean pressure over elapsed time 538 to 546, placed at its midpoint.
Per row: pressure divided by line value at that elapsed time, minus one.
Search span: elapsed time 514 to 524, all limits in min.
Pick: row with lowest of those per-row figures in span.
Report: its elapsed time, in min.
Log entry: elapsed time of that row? 523.0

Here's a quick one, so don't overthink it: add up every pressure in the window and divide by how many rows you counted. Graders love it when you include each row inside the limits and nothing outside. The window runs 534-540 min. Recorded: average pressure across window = 2.63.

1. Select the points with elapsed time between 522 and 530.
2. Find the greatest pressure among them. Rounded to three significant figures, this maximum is 2.72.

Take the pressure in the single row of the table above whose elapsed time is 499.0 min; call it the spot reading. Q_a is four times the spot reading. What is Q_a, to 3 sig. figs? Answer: 11.0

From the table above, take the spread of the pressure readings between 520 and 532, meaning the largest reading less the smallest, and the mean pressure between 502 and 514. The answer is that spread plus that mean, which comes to 2.90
